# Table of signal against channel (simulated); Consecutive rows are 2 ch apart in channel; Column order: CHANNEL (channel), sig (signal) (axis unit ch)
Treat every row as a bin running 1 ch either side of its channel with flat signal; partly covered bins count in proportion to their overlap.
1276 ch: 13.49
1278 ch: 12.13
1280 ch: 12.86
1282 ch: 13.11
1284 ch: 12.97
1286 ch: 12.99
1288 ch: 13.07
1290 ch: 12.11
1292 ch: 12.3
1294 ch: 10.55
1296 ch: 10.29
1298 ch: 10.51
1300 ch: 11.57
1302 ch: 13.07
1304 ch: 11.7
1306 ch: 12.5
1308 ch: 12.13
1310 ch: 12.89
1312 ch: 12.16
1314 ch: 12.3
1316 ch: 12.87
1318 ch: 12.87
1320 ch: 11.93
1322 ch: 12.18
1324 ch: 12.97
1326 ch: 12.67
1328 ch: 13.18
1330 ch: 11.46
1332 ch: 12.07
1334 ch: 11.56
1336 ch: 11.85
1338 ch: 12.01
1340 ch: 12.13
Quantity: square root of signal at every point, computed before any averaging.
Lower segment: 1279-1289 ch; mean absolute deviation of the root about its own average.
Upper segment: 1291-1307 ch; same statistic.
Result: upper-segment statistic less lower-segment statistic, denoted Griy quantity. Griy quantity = 0.11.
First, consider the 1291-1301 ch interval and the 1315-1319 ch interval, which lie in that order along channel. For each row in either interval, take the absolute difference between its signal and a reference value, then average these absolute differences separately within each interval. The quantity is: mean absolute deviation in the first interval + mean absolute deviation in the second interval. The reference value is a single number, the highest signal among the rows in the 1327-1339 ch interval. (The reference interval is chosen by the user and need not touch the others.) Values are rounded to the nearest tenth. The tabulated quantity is 2.4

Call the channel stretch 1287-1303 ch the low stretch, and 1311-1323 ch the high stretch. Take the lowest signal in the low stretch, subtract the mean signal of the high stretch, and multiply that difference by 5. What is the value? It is -10.5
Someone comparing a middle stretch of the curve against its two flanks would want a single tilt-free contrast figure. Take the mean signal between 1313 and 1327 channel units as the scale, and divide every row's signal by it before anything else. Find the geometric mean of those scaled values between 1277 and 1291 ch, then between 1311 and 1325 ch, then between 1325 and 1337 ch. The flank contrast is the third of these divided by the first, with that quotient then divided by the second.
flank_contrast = 0.96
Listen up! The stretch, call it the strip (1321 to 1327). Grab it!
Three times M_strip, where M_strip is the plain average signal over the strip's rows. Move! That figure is 37.8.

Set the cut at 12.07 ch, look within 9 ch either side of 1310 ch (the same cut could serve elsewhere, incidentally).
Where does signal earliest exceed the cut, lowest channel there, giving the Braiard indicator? 1302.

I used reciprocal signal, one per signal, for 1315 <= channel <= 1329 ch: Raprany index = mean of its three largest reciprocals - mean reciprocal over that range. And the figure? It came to 0.0026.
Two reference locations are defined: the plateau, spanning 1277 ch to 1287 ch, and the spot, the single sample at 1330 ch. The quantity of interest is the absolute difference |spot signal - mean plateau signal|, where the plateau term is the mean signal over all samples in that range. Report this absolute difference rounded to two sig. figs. 1.4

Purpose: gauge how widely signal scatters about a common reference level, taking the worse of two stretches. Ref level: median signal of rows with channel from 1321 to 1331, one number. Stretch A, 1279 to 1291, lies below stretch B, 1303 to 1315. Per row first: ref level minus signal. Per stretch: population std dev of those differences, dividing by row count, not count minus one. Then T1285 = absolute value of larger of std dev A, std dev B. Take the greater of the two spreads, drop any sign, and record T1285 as 0.36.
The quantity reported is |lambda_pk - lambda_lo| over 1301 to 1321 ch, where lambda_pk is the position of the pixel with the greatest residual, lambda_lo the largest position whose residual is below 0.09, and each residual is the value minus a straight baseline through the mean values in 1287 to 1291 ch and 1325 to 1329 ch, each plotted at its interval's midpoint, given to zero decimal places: 18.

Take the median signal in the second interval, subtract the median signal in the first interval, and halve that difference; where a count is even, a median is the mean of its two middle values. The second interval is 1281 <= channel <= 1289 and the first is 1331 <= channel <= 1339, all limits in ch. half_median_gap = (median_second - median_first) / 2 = 0.55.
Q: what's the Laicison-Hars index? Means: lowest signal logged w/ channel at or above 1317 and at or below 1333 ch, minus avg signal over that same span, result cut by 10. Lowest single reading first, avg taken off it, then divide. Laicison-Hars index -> -0.10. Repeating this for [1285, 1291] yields -0.06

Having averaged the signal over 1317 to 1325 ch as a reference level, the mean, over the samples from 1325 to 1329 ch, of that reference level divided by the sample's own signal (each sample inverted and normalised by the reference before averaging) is 0.97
